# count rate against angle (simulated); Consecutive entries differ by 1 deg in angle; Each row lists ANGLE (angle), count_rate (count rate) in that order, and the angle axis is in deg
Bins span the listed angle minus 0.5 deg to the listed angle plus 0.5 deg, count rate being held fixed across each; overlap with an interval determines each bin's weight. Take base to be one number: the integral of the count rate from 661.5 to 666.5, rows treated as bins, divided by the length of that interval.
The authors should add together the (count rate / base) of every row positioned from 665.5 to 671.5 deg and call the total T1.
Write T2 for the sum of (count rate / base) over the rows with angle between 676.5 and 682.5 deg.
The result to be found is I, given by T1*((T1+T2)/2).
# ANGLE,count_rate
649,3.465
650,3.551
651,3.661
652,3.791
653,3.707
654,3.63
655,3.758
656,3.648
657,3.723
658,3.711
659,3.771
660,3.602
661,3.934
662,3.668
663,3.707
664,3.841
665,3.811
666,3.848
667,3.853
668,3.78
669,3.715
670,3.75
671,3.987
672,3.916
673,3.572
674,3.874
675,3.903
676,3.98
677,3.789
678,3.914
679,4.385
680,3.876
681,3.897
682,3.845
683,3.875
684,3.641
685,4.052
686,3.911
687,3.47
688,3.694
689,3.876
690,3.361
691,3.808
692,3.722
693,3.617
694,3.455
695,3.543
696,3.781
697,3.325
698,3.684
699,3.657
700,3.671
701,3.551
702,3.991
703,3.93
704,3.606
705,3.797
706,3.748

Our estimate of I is 37.5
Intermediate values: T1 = 6.07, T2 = 6.28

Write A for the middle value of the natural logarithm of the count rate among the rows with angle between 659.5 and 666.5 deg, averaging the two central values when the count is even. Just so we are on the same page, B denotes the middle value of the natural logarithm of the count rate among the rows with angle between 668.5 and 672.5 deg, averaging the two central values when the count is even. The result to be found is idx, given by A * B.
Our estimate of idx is 1.80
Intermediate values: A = 1.34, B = 1.34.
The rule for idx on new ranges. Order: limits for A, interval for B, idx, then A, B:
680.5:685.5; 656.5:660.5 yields 1.78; 1.35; 1.31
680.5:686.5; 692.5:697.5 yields 1.72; 1.36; 1.26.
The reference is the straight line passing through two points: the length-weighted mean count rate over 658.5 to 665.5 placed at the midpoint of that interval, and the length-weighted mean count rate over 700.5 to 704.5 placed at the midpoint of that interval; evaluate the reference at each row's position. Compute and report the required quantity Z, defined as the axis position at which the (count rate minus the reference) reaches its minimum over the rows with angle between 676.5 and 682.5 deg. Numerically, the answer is 677 deg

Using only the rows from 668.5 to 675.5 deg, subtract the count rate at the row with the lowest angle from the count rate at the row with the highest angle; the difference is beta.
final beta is 0.2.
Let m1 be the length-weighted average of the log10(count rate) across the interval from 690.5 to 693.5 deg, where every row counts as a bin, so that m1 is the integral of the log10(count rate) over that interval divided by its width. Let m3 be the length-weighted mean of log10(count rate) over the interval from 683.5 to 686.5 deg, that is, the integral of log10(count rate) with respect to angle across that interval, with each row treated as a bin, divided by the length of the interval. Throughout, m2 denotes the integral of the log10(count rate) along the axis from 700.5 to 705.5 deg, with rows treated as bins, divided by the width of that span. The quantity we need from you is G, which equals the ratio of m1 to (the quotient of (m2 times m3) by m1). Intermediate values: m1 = 0.570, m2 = 0.576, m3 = 0.587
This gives 0.96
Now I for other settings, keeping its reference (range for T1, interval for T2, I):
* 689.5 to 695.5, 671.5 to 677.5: 33.6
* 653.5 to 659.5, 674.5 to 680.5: 36.0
